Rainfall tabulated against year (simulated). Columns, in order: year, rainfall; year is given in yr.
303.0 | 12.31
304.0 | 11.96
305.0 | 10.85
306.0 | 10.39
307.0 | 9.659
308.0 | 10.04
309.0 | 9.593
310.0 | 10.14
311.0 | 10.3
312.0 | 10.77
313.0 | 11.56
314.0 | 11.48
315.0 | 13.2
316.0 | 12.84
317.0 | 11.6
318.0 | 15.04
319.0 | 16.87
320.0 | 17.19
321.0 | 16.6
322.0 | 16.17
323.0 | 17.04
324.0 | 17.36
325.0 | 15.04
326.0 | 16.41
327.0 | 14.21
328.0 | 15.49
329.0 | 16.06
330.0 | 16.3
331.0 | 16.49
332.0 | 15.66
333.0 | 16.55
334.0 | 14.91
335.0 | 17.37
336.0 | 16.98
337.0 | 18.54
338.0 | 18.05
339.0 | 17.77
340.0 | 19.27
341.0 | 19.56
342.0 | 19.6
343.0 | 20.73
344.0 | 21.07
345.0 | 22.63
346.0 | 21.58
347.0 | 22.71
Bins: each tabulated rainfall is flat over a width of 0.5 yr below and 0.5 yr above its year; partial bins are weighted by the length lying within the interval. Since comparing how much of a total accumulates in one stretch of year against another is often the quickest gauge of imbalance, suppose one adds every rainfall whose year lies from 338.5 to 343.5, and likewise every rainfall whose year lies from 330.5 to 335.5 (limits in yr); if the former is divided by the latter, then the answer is 1.20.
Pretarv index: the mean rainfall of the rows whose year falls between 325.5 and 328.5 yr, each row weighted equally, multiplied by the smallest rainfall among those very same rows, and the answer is 218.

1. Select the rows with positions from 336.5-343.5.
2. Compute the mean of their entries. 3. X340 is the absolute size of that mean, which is 19.1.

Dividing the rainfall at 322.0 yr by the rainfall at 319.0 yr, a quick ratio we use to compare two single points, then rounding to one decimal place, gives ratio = 1.0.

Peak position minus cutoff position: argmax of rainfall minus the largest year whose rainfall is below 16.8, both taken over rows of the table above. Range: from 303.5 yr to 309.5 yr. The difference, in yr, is -5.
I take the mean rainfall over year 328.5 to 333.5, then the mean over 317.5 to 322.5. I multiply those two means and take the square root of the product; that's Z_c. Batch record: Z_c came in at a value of 16.3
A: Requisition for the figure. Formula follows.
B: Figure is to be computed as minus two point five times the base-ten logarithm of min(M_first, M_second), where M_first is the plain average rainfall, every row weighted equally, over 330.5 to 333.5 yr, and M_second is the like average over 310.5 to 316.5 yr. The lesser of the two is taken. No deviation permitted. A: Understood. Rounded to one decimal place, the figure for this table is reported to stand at -2.7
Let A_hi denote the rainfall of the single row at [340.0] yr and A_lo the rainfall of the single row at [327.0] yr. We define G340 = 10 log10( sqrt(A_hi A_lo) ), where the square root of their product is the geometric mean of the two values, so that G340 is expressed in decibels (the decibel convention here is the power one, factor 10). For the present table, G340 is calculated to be 12.2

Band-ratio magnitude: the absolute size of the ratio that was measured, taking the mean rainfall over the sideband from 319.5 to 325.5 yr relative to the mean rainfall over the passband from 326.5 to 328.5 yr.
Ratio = 1.12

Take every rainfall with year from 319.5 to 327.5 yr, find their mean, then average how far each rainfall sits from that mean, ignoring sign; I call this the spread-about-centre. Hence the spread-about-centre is 0.83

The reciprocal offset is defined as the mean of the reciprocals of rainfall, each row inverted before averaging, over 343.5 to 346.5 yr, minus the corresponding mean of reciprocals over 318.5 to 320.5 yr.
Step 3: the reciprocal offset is -0.013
